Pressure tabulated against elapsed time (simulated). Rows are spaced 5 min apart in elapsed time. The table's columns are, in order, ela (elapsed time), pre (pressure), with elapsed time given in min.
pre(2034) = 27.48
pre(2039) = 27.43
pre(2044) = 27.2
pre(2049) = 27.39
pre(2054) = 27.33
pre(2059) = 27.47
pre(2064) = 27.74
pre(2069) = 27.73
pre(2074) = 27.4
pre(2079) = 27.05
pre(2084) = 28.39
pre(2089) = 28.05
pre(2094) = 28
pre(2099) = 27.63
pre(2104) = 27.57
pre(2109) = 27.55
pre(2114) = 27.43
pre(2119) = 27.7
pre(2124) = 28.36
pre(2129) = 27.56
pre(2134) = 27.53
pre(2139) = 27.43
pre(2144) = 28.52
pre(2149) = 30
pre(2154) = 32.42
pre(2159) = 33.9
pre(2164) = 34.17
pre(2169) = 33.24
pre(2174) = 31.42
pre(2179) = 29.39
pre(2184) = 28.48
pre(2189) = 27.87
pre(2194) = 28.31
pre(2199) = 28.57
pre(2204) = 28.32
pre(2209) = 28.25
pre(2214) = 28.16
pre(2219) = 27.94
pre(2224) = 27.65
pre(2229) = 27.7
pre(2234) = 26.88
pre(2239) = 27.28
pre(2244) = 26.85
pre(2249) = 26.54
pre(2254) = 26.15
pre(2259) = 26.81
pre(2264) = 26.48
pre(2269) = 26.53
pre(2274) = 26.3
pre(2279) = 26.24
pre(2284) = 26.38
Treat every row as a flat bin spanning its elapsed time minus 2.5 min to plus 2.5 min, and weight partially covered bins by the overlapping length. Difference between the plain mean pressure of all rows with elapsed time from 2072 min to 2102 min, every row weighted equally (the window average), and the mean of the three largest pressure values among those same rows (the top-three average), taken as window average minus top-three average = -0.39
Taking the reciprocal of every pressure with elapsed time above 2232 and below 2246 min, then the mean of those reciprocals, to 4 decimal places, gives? 0.0370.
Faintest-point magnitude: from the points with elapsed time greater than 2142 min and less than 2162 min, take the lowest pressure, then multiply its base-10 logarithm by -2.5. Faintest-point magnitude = -3.64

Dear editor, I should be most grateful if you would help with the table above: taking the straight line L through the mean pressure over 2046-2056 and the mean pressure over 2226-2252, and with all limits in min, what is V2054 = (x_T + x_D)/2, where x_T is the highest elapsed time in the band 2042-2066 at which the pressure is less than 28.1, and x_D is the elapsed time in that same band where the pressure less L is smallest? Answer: 2054.0 min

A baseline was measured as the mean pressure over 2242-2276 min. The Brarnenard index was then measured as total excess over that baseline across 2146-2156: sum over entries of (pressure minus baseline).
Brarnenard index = 9.4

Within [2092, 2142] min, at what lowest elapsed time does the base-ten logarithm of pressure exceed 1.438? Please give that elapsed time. 2094 min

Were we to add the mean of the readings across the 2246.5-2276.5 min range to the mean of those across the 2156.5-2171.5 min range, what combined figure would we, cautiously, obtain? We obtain 60.2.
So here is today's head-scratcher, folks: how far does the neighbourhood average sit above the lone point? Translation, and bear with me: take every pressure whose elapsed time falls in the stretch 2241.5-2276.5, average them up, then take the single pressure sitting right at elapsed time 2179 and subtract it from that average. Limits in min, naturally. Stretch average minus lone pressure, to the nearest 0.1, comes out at -2.9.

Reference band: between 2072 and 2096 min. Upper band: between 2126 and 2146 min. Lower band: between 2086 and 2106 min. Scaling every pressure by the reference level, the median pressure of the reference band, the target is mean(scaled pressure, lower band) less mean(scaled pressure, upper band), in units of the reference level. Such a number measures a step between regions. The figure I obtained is 0.00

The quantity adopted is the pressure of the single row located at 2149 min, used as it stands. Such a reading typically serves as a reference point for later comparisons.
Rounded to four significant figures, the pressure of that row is 30.00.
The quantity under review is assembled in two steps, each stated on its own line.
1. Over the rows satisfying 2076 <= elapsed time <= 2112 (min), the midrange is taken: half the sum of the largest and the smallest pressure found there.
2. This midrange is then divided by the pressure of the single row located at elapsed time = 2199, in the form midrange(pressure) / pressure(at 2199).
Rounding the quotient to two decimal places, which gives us 0.97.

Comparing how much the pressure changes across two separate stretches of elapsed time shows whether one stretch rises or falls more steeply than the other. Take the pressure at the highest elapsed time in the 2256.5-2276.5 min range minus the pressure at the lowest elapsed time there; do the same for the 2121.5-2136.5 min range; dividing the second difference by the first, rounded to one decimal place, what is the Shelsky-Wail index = 1.6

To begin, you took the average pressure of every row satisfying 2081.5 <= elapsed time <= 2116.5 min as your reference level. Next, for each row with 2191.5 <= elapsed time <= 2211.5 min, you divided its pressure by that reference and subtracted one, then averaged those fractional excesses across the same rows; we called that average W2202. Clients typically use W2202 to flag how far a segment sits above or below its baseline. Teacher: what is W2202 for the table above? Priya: 0.020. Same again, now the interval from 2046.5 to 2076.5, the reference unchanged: -0.011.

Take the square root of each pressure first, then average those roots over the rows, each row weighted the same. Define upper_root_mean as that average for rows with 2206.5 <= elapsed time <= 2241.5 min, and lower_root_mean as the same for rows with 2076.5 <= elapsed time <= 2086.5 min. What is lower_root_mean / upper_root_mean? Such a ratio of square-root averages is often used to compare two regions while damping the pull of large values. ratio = 1.00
